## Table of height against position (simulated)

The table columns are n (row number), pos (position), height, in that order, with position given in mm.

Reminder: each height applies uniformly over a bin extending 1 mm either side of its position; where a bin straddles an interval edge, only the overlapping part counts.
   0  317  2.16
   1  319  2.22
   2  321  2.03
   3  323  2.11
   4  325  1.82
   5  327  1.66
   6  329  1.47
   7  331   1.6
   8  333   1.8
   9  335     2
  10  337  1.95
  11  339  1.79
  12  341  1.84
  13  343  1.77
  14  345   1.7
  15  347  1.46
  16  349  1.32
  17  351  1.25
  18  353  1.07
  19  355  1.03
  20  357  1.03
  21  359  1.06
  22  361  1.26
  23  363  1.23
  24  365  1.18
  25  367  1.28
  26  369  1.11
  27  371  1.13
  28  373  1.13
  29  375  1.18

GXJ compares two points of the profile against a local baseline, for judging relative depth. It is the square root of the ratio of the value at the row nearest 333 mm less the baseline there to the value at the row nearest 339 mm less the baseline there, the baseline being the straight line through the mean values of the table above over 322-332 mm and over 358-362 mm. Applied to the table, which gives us 0.8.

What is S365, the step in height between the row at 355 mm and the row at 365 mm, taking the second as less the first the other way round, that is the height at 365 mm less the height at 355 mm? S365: 0.15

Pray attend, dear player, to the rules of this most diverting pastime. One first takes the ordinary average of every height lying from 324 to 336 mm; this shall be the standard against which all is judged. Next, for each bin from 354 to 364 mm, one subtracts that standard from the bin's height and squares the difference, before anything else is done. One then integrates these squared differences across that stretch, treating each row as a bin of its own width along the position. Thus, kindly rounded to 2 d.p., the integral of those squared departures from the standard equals 3.74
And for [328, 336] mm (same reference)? 0.32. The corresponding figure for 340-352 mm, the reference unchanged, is 0.95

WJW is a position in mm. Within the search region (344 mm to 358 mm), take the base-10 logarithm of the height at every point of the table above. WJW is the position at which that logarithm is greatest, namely 345 mm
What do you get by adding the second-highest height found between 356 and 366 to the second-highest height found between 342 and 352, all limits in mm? 2.93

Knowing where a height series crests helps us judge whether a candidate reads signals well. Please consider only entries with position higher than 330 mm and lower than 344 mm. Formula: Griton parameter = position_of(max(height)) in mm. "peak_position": 335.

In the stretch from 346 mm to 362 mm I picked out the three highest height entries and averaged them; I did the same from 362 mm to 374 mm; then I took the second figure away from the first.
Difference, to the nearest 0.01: 0.12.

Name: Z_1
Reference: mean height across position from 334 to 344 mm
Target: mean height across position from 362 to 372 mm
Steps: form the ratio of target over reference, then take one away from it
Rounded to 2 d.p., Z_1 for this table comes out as -0.37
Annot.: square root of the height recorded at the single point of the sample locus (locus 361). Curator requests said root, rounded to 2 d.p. 1.12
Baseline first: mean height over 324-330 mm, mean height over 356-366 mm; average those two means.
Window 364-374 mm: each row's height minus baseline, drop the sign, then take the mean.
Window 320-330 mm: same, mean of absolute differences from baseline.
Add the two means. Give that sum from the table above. 0.652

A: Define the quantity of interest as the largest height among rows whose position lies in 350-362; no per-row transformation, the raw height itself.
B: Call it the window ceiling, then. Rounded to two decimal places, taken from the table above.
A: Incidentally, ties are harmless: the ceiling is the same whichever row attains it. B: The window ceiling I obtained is 1.26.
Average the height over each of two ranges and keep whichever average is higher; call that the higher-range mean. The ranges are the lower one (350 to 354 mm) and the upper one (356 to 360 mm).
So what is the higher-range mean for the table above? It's 1.16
